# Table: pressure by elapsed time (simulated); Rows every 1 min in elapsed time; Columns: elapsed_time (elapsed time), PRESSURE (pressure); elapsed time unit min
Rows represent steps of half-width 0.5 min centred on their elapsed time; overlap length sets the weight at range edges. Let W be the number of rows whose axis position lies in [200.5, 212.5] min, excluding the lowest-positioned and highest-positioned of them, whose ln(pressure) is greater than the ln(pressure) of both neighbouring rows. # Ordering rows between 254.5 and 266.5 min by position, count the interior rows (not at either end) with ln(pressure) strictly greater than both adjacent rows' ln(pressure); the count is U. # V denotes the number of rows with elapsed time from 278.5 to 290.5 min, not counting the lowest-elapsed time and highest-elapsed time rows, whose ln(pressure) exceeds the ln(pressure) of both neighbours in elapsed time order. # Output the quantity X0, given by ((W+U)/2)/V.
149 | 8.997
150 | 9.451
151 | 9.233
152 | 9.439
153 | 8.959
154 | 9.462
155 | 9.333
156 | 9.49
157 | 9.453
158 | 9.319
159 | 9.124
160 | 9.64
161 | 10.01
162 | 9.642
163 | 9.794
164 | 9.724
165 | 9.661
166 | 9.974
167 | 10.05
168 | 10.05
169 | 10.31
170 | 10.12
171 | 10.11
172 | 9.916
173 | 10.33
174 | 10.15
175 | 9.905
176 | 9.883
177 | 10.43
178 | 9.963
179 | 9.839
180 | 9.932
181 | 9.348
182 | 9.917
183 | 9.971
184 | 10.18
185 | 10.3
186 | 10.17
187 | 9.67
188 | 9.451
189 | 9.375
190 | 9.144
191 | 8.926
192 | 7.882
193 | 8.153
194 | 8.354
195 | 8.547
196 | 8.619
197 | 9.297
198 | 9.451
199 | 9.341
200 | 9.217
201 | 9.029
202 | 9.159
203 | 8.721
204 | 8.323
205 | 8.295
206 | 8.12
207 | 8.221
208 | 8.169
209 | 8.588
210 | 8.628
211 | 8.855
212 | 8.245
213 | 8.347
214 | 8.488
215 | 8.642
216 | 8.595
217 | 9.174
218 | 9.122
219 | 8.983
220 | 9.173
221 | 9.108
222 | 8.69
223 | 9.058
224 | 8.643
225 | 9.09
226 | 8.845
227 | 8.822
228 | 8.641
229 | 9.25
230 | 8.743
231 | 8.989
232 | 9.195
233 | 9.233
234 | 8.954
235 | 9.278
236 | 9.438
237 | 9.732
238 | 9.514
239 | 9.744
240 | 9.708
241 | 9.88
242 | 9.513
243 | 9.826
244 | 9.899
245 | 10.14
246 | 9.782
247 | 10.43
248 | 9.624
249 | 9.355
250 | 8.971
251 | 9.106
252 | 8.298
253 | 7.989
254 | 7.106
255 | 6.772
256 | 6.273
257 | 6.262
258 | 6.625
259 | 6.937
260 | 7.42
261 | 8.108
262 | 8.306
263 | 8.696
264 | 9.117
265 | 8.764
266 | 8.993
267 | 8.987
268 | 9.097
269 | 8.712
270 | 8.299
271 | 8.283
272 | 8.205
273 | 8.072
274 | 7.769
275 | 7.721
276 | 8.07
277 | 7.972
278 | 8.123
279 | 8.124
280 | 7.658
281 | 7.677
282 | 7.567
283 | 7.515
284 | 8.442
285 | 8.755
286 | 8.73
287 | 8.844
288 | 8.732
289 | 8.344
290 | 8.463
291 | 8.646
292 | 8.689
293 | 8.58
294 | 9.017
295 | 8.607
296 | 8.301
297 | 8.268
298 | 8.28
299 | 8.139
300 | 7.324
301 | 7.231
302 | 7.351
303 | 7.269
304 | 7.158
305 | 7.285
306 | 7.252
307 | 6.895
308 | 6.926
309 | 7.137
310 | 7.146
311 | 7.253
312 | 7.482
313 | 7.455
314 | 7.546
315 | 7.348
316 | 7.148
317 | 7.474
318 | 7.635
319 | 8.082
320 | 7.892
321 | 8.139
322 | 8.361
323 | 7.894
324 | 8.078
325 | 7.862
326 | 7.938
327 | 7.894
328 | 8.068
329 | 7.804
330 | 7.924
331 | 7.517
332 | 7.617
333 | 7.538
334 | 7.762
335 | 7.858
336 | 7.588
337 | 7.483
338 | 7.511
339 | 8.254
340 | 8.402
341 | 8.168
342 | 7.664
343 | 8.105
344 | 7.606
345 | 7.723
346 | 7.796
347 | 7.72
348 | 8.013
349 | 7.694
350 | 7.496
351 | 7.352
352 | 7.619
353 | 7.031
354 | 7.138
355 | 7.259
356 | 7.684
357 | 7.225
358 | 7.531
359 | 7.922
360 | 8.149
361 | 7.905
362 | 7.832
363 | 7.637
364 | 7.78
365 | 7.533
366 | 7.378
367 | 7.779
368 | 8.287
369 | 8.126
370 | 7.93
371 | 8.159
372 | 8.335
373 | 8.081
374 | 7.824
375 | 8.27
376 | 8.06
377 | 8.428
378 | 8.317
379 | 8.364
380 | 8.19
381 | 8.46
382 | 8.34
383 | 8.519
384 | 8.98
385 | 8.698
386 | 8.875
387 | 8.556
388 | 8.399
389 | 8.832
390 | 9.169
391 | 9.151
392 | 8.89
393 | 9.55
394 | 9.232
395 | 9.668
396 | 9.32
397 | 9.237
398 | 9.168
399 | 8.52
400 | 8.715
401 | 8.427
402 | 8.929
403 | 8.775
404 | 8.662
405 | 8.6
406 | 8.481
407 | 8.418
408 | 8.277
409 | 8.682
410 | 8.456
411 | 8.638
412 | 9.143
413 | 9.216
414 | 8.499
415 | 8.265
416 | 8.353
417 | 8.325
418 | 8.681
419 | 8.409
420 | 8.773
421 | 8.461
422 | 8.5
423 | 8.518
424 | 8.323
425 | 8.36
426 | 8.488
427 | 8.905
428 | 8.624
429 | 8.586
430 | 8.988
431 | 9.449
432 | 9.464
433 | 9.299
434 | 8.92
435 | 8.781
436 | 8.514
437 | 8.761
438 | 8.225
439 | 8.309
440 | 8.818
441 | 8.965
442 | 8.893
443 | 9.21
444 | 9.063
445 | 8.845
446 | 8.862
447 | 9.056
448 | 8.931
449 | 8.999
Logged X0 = 0.67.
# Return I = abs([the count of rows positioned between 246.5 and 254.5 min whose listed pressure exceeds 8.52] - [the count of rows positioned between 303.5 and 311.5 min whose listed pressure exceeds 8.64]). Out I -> 5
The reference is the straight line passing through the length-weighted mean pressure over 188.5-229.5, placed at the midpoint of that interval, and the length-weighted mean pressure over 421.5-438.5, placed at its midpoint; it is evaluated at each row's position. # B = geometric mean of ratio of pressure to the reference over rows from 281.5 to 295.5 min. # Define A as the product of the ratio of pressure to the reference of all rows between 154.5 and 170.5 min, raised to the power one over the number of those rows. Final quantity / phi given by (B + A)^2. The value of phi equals 4.32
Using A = 1.11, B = 0.97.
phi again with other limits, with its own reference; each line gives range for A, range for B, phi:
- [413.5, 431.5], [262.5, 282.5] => 3.71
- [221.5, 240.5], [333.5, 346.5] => 3.75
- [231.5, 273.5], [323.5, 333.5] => 3.54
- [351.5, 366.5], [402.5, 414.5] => 3.43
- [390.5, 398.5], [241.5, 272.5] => 4.09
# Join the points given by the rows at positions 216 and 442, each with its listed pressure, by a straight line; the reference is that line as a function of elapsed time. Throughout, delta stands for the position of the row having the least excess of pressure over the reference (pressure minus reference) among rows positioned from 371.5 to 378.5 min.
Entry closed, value 374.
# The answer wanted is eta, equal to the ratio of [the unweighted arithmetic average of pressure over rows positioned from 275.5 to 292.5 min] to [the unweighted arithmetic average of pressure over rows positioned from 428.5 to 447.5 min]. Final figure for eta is 0.93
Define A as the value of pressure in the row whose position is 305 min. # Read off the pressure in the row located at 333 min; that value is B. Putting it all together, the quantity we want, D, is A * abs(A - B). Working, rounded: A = 7.285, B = 7.538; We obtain 1.8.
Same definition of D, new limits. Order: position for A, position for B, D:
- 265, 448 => 1.5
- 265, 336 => 10.3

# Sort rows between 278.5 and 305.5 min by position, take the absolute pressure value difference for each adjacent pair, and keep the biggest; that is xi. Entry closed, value 0.93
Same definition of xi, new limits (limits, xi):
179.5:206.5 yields 1.04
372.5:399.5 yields 0.66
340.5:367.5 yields 0.59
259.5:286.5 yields 0.93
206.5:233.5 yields 0.61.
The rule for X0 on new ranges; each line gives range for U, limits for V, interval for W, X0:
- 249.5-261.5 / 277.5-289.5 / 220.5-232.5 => 0.50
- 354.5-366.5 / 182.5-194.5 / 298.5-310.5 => 2.50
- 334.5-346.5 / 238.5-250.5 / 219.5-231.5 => 0.83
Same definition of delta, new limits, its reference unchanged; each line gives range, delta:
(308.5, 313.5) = 309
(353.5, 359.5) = 354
